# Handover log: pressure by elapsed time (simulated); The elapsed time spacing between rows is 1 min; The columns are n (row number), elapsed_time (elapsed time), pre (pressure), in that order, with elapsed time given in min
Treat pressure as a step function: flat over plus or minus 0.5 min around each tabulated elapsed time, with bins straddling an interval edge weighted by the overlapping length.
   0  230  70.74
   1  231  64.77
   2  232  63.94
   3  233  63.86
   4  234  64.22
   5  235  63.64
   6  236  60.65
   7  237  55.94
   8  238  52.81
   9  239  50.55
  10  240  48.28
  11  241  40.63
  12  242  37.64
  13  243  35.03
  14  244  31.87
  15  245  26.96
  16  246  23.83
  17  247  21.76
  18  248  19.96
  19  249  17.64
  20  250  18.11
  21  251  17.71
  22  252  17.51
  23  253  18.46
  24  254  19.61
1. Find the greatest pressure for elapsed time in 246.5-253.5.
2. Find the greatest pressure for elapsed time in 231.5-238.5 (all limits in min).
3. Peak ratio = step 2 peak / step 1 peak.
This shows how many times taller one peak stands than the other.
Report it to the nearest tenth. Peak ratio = 3.0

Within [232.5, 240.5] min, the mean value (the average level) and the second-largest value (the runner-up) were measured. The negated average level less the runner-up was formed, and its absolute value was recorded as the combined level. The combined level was 121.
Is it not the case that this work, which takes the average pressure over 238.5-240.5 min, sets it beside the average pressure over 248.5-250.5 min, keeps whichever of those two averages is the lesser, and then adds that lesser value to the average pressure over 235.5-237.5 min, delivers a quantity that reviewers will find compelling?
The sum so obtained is 76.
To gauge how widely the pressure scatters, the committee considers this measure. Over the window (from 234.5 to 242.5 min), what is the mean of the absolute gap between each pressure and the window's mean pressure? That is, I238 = 7.0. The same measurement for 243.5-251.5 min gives 4.0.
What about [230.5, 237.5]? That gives 2.4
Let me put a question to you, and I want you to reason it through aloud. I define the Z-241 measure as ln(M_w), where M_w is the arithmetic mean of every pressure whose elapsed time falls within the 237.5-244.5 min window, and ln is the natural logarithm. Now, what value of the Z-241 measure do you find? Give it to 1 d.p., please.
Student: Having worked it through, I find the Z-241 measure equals 3.7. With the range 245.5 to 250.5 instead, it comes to 3.0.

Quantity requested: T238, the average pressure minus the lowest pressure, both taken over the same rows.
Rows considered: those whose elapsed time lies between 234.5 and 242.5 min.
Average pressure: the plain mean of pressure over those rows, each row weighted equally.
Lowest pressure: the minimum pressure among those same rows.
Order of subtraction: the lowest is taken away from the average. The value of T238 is 14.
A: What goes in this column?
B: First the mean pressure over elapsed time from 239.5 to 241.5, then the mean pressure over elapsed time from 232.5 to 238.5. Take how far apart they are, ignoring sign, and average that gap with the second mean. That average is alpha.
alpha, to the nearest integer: 38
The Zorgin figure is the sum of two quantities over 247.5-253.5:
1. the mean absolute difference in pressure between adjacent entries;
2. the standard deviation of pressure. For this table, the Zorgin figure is 2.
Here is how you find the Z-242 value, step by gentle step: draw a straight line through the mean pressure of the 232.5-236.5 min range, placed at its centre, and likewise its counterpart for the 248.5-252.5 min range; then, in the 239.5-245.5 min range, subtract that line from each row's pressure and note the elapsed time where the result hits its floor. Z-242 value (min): 245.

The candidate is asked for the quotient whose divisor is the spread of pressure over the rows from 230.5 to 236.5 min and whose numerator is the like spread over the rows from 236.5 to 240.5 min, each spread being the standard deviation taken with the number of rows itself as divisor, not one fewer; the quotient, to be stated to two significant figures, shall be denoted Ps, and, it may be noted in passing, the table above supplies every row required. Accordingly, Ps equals 2.1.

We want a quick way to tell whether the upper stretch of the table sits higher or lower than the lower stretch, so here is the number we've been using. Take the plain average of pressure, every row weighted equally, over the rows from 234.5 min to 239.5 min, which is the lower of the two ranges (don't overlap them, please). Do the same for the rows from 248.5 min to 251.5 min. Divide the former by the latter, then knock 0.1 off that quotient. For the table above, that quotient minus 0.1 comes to 3.1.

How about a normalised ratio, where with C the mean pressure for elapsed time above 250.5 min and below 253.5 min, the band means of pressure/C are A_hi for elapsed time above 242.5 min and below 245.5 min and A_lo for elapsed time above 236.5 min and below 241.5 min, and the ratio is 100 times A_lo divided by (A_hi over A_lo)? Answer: 440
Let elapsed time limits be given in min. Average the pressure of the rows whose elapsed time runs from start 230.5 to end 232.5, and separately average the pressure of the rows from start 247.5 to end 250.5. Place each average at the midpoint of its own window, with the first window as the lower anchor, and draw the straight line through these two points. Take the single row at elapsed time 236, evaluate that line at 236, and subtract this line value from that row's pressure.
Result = 8.1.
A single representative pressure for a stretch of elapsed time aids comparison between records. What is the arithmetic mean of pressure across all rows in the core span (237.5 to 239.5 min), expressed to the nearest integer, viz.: 52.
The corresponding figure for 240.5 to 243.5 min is 38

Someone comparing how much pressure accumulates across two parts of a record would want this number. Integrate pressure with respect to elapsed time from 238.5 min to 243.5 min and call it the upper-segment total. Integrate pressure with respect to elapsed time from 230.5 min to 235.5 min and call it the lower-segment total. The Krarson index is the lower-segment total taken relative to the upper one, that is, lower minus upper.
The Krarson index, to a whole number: 108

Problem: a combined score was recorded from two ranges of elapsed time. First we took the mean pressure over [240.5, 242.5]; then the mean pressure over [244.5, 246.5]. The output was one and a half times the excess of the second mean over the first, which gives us -21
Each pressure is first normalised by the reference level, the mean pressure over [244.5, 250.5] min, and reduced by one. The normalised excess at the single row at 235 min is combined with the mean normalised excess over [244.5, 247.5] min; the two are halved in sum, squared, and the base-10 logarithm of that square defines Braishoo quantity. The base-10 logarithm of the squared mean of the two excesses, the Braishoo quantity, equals 0.05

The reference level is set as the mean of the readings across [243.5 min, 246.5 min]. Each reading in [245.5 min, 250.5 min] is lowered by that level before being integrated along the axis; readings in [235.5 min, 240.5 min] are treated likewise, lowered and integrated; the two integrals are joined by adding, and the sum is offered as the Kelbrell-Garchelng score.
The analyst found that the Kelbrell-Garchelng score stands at 94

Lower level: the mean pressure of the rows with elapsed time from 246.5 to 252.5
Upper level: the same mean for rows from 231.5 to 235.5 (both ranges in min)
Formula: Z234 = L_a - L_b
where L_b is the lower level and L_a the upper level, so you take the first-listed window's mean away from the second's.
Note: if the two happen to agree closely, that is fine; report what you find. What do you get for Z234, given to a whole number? 45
